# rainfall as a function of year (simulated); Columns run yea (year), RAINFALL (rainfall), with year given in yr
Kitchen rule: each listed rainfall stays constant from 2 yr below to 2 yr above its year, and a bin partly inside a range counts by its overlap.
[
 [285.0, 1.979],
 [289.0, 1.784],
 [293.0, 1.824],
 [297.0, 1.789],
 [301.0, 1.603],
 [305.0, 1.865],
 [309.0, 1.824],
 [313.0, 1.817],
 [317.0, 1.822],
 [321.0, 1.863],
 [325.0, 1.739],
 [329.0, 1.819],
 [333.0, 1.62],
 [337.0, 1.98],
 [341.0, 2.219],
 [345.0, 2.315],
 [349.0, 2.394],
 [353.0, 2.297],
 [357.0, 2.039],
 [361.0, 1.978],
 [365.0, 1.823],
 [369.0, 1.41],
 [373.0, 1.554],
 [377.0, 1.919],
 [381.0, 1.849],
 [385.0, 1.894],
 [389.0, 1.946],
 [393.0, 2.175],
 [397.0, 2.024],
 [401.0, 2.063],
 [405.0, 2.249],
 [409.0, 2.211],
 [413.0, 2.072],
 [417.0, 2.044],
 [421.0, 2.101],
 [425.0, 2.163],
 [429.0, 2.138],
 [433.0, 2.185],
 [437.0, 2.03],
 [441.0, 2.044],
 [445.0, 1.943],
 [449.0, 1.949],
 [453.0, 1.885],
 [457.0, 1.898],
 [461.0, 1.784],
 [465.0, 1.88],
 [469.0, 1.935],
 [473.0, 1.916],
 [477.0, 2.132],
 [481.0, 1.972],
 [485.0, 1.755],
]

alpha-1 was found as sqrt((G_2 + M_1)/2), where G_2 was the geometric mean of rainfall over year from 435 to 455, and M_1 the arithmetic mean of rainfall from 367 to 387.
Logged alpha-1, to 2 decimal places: 1.36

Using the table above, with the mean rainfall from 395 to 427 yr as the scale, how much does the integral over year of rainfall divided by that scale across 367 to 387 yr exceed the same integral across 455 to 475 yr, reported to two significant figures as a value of -1.5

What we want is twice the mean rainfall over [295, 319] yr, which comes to 3.57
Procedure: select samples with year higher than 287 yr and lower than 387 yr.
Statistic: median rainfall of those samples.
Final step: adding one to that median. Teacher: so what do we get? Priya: 2.82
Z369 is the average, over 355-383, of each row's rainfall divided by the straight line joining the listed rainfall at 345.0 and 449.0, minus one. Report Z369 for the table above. -0.195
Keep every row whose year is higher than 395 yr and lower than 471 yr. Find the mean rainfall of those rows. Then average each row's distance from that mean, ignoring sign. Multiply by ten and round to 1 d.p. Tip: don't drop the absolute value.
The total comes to 1.0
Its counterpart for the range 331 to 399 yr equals 2.0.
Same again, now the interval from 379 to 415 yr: 1.1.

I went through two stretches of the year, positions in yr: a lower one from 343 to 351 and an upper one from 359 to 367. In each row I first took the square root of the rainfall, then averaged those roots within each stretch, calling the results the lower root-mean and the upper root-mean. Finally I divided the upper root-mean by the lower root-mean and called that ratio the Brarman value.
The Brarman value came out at 0.90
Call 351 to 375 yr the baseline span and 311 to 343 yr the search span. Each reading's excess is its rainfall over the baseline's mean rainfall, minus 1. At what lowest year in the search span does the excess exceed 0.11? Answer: 341.0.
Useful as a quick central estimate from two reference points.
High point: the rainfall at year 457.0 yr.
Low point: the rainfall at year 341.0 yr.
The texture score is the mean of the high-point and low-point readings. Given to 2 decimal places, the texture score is 2.06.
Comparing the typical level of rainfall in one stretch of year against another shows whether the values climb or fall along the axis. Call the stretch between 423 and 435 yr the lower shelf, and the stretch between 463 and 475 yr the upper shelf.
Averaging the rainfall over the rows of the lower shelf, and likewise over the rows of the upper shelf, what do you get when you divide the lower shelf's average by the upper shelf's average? 1.13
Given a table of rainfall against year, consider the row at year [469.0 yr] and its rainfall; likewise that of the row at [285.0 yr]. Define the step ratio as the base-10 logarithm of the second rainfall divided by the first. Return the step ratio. 0.010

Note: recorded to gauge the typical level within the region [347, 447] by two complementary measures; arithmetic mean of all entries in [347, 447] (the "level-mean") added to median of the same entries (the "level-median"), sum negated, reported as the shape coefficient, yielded -4.07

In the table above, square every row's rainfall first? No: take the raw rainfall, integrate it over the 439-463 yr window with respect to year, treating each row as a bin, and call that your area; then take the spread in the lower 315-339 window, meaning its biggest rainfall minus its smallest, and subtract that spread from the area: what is 45.7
